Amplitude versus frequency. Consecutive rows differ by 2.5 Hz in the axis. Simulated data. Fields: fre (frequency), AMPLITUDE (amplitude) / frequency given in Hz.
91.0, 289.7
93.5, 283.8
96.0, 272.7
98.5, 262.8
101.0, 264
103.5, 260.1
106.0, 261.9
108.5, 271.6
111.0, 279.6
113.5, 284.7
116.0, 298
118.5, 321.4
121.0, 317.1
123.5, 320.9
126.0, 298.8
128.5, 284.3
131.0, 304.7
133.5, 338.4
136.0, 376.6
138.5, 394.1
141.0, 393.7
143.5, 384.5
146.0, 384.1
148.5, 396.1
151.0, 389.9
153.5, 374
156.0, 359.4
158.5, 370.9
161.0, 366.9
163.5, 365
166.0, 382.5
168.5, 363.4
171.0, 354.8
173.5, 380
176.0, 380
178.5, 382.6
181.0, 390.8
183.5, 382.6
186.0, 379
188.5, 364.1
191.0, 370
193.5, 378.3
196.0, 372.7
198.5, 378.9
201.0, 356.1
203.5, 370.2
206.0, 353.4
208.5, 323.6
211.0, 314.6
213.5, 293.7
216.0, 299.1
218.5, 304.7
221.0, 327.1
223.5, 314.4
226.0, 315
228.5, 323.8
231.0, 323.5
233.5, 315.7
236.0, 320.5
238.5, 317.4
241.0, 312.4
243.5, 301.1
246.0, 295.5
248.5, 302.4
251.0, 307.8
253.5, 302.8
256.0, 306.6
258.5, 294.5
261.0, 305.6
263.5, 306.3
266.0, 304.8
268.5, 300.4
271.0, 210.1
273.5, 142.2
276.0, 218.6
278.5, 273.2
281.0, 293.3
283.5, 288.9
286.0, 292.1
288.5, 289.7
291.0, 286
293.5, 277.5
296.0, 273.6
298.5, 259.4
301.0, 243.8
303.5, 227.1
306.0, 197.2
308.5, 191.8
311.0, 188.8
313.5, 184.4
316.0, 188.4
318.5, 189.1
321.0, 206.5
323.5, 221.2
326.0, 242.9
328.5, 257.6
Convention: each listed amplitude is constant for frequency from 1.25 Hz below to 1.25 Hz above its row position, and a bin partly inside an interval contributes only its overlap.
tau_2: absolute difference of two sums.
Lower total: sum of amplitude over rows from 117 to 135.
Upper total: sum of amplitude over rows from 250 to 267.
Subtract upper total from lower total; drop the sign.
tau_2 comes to 57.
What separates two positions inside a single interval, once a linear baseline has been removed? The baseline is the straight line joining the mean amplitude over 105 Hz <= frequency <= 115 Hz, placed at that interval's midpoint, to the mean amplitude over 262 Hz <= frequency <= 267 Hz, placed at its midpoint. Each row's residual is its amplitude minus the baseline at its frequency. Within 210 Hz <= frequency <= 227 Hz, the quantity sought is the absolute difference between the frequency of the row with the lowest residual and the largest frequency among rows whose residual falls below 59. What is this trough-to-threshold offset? 12.5 Hz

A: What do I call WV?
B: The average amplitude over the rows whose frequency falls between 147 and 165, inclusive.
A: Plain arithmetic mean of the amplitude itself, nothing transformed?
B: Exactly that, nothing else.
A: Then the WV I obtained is 375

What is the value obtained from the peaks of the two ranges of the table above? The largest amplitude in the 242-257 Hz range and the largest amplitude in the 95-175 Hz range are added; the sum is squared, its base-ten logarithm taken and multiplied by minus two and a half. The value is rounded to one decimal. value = -14.2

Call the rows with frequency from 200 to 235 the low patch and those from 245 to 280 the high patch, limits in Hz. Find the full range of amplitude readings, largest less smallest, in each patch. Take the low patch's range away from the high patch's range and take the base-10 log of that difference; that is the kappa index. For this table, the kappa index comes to 1.95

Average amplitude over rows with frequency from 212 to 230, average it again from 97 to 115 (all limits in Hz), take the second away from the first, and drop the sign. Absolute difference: 42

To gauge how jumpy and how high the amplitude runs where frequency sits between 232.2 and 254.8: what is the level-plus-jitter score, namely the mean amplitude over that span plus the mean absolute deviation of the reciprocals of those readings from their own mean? 308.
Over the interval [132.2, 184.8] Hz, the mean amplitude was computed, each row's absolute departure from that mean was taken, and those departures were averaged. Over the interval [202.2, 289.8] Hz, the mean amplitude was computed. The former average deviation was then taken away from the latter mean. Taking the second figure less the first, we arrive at 288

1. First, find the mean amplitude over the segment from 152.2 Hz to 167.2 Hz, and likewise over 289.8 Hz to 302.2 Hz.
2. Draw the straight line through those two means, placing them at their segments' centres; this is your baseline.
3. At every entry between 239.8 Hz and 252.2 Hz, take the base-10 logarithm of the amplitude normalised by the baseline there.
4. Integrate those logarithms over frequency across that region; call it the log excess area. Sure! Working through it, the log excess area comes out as 0.0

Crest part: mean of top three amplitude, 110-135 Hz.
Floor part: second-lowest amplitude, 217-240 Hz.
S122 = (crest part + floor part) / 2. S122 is 321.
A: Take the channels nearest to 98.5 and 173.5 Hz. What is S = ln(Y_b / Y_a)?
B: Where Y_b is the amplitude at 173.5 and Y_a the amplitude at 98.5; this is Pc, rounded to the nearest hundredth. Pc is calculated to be 0.37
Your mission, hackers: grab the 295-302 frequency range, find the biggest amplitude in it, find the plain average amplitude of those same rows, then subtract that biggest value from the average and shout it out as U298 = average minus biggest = -14.7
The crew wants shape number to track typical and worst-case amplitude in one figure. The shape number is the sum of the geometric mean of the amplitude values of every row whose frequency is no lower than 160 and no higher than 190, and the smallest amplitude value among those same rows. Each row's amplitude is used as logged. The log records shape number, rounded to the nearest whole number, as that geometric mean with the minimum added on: 729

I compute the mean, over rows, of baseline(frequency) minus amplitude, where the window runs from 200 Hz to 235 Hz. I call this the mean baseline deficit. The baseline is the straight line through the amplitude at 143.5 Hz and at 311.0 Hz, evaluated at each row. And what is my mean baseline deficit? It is -26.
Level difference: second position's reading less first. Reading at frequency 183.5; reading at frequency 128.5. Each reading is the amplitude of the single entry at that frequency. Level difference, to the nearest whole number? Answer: -98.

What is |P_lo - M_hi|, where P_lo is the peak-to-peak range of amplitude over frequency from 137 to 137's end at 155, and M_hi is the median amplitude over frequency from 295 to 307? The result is 222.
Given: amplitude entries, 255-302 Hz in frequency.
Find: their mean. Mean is 272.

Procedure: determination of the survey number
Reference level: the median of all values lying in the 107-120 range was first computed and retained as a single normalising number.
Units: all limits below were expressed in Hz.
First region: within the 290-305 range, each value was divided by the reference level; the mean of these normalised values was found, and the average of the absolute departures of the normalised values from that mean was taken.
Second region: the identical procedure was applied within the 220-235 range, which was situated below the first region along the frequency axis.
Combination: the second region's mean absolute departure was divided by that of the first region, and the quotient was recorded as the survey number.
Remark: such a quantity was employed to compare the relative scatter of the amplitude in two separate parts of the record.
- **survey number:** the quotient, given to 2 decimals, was 0.27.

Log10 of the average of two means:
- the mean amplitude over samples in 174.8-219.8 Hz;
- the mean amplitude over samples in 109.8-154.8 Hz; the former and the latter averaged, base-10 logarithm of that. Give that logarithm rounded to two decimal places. 2.54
